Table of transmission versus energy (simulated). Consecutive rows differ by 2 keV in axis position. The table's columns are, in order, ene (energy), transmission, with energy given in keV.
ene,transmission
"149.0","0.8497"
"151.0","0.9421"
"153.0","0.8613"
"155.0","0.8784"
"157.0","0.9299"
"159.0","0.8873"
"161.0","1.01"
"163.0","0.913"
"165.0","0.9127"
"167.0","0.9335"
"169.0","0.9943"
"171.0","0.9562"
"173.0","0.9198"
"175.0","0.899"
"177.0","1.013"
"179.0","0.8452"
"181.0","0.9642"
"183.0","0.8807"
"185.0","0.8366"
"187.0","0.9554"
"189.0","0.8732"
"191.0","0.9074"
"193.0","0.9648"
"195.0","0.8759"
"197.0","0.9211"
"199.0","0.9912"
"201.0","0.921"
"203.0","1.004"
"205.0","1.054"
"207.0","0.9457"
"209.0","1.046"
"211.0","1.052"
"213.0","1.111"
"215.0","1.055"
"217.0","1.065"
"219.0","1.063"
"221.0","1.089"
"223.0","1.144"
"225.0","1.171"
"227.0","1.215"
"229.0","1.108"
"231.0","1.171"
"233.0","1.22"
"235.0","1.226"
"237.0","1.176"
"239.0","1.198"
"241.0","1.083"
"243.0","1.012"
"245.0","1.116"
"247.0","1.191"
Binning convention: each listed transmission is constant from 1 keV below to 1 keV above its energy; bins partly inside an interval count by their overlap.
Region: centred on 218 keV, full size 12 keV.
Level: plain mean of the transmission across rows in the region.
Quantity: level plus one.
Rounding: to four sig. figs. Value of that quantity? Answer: 2.088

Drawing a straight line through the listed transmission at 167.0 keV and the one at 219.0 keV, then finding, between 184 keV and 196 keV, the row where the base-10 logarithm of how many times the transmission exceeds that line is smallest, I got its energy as 185.0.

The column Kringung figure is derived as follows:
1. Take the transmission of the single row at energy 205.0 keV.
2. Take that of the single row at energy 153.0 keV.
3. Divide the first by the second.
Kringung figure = 1.22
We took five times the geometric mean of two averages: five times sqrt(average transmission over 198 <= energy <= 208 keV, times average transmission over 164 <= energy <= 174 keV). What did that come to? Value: 4.82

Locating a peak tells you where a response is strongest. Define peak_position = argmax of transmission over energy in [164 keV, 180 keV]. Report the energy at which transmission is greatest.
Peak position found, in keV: 177.0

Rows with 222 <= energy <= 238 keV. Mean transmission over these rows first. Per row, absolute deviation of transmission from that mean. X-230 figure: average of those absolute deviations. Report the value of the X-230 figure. 0.031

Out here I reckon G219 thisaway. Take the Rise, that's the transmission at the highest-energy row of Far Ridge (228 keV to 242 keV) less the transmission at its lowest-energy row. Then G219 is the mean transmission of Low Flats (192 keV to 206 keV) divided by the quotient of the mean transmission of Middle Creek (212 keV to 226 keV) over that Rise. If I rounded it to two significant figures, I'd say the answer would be -0.022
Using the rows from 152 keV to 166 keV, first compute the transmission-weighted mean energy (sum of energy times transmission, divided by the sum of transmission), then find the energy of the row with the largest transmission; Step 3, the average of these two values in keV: 160.0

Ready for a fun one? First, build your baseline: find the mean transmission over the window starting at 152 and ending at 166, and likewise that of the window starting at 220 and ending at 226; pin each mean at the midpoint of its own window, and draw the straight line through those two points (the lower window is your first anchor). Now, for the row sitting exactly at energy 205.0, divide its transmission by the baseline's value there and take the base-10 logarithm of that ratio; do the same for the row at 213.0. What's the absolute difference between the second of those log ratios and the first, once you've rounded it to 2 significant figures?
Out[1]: 0.012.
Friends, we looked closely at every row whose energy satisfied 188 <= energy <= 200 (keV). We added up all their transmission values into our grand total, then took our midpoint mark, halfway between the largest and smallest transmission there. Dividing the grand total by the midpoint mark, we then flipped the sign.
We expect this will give -5.9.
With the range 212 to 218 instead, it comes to -3.0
